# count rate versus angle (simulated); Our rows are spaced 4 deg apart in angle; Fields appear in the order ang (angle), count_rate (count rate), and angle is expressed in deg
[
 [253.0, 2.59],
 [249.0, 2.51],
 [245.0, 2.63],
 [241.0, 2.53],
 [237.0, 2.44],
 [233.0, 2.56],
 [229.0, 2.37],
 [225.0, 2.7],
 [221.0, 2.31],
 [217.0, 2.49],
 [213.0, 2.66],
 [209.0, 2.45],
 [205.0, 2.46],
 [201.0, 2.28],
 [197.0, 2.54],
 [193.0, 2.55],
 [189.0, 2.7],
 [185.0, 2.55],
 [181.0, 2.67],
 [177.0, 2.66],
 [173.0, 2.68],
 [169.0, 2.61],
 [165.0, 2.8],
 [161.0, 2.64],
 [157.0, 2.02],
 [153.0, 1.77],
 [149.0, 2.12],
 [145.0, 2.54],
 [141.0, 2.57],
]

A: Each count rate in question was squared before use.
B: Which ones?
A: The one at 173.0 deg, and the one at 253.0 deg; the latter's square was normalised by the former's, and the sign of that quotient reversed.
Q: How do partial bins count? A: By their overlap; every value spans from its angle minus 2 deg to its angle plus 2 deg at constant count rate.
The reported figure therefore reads -0.93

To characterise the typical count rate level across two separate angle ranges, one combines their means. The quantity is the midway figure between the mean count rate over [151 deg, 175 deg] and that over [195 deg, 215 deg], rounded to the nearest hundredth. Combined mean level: 2.45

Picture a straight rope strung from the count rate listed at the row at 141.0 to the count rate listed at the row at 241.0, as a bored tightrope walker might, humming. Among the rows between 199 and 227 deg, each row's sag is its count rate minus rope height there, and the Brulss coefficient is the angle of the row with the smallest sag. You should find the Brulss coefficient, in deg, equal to 201.0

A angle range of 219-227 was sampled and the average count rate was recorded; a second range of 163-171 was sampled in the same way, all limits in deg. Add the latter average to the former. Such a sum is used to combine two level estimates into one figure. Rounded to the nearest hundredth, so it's 5.21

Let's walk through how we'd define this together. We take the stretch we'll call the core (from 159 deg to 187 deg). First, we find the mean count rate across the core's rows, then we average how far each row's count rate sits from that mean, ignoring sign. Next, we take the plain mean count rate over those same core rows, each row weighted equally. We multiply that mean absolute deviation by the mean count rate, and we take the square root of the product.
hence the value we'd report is 0.37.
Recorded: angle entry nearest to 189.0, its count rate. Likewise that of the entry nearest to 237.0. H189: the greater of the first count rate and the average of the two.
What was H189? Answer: 2.7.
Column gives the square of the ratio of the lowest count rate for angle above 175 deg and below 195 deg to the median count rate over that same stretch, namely 0.92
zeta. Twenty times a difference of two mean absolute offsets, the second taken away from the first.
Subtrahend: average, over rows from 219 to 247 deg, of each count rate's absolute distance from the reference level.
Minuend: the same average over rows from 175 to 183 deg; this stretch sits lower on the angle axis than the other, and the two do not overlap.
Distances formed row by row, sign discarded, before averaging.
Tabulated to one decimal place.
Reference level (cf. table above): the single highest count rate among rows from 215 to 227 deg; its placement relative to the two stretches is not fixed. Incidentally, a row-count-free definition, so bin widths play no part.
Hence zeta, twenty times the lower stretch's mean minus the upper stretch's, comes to -3.2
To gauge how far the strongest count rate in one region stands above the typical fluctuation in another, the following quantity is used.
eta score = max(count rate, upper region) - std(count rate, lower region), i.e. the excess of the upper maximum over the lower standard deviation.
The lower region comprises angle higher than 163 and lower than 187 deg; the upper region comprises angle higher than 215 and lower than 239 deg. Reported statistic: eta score 2.62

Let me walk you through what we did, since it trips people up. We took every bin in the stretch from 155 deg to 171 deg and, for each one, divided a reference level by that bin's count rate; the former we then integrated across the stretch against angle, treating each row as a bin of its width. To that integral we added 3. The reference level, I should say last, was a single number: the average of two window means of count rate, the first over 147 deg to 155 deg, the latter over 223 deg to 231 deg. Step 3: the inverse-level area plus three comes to 17.5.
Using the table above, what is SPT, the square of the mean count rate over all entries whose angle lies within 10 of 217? 6.36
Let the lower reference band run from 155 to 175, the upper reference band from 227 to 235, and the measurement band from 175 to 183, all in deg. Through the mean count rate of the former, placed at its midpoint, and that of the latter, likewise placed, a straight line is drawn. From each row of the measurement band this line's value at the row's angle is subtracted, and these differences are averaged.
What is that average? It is 0.133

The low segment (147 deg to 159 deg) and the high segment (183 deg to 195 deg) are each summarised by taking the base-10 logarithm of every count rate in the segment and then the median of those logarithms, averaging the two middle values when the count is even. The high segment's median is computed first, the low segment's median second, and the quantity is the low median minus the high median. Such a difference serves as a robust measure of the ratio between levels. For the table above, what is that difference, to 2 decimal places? -0.10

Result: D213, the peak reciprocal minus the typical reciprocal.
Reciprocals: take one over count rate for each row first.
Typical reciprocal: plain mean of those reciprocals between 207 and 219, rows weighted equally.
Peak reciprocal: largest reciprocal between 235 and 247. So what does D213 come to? 0.015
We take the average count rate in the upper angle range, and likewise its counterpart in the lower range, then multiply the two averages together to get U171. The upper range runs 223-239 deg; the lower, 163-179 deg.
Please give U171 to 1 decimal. 6.8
